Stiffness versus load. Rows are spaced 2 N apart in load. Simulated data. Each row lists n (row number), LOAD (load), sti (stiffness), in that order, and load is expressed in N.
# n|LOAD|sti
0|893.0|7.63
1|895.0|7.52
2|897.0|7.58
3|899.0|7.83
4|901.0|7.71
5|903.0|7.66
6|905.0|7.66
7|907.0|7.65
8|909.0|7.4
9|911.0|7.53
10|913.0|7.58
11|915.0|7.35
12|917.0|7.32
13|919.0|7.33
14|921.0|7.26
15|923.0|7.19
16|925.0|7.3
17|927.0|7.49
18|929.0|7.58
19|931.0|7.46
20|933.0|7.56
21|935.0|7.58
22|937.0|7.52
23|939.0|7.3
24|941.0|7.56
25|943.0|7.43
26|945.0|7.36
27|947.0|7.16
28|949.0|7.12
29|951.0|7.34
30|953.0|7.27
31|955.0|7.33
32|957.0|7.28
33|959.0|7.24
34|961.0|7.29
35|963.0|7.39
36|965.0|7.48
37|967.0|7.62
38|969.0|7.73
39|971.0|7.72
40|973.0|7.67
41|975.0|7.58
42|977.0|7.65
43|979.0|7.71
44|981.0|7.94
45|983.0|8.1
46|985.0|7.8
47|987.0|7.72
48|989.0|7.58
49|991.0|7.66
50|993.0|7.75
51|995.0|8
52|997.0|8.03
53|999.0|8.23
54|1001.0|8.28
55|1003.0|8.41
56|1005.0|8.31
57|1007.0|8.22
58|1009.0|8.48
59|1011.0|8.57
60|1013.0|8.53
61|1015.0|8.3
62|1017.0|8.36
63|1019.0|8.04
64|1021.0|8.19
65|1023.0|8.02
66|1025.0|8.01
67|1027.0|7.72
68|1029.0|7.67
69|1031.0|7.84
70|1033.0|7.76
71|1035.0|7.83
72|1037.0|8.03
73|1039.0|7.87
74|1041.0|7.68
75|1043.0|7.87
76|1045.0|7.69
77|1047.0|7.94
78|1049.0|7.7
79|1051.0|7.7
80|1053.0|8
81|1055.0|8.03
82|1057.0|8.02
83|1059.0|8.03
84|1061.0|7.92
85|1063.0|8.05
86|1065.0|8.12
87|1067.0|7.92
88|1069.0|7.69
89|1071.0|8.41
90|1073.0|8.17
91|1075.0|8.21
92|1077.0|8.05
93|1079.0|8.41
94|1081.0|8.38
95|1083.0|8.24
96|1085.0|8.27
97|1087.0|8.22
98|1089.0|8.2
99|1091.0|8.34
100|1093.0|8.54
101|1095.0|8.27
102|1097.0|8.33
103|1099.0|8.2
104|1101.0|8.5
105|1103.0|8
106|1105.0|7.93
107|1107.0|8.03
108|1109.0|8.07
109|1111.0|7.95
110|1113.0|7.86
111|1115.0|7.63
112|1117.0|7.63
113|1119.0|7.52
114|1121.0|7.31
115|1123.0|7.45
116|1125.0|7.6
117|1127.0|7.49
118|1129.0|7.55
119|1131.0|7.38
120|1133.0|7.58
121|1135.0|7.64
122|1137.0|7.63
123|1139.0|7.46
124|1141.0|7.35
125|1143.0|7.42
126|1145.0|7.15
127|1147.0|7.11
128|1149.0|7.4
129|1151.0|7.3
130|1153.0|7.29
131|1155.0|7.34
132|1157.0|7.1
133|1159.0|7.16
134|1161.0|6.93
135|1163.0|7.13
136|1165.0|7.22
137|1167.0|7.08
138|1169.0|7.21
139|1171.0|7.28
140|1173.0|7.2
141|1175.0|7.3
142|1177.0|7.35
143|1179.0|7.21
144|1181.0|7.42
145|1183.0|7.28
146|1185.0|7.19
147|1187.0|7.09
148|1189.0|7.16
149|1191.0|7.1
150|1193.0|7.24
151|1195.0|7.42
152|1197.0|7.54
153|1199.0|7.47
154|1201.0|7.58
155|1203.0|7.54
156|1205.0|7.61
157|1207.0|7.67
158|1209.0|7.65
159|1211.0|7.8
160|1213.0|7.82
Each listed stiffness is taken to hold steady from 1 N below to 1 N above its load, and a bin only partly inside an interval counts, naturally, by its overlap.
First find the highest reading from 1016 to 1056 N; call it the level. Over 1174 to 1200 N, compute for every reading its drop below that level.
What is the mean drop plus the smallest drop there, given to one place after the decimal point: 1.9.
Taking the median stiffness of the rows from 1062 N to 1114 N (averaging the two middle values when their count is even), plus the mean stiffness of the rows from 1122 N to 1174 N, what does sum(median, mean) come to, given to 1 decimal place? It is 15.5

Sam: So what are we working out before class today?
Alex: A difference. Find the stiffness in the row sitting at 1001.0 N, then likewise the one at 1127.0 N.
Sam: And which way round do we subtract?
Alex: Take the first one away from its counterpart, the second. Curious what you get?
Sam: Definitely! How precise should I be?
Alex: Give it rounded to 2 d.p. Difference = -0.79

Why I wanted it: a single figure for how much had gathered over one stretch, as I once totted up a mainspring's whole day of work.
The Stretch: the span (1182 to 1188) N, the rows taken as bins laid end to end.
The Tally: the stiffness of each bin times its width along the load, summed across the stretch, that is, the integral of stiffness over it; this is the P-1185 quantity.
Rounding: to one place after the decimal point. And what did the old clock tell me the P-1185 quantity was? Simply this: 43.1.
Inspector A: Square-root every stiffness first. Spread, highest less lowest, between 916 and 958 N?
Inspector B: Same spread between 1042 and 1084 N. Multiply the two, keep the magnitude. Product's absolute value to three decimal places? 0.011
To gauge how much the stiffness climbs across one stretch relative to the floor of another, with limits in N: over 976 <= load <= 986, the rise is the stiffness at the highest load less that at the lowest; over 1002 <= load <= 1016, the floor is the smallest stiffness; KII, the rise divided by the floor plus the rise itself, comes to 0.17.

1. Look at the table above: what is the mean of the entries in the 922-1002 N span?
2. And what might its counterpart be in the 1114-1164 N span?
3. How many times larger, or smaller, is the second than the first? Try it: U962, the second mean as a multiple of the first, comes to 0.97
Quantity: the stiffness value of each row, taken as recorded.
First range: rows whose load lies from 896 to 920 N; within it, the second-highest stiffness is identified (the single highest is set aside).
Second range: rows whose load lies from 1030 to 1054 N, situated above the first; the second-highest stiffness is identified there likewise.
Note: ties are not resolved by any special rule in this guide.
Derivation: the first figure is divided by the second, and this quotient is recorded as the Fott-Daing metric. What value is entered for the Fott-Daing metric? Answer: 0.96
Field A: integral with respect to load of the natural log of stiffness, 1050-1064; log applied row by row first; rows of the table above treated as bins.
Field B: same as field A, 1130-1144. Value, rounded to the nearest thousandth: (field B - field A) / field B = -0.030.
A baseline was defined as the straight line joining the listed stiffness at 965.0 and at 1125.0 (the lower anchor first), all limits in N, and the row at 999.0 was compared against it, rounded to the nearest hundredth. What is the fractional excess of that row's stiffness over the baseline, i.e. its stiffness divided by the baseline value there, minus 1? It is 0.10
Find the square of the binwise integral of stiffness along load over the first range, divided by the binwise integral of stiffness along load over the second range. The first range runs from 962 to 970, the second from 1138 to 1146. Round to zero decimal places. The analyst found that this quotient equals 62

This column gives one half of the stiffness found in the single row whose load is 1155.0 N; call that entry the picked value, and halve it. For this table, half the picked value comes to 3.67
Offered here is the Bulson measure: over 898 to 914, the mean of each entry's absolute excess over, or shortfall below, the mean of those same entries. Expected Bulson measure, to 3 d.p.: 0.093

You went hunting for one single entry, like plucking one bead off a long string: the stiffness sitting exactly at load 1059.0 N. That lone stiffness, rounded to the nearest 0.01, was 8.03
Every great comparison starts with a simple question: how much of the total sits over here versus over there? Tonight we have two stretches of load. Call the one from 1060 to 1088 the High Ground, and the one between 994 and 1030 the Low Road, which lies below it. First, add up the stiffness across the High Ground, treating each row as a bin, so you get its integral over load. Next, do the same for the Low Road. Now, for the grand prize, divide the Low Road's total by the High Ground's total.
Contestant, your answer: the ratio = 1.3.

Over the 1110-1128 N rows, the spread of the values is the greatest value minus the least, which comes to 0.64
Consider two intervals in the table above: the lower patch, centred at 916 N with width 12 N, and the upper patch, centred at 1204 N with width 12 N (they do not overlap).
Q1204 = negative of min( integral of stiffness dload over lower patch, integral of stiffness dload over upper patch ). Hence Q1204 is -89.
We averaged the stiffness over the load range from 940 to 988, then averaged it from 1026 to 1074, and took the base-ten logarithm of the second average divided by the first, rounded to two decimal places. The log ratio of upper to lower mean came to 0.02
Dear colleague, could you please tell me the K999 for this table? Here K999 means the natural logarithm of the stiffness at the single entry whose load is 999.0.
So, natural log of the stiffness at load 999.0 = 2.108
